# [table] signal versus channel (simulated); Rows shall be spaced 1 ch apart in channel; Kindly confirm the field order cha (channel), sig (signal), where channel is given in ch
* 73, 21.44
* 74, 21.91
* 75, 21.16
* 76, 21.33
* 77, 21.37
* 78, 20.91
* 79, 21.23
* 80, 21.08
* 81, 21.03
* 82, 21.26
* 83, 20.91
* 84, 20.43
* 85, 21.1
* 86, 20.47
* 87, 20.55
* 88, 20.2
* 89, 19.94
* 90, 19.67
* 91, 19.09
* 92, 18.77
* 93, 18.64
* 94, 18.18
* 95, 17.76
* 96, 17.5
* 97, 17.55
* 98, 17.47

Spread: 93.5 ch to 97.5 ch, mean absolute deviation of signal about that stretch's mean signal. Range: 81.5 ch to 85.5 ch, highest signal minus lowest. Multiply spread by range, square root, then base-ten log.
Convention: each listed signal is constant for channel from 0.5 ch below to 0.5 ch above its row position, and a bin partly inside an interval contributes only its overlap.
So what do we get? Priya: -0.367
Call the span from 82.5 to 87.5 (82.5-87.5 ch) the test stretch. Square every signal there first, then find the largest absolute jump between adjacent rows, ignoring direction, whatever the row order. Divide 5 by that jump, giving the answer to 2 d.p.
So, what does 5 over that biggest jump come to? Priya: 0.18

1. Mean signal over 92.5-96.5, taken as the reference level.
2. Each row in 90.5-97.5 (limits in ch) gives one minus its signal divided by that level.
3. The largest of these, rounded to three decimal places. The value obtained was 0.029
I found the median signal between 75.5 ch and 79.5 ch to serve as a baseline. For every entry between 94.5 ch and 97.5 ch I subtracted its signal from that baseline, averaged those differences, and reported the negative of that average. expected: -3.7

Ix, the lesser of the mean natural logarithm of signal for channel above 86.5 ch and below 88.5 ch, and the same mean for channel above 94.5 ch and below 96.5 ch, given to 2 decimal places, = 2.87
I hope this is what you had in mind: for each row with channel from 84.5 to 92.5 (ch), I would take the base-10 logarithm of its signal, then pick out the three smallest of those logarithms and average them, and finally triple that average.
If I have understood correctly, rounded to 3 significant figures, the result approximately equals 3.85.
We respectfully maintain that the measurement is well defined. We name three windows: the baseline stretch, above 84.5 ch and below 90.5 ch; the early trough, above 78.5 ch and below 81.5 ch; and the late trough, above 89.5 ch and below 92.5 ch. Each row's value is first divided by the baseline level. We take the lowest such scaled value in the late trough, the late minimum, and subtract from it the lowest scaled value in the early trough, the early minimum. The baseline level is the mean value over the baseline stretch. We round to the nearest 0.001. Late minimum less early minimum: -0.111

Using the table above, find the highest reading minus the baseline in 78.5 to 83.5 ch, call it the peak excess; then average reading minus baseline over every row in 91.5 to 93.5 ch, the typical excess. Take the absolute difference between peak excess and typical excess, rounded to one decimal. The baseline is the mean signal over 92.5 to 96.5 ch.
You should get 2.6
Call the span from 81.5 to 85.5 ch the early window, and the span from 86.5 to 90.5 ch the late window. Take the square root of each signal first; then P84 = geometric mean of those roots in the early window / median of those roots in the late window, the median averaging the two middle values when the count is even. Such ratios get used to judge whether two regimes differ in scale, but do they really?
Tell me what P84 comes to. 1.02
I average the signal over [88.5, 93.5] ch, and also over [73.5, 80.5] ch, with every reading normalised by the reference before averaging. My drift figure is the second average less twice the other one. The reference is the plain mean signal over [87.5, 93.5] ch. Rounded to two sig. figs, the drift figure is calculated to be -0.89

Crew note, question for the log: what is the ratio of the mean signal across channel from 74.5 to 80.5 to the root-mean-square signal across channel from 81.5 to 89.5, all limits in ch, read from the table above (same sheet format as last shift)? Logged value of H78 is 1.03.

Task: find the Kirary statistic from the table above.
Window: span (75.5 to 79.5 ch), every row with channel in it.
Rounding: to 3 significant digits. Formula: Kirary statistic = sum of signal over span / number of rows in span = 21.2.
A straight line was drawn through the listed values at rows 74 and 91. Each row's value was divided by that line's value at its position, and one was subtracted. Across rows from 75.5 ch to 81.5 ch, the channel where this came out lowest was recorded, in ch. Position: 78 ch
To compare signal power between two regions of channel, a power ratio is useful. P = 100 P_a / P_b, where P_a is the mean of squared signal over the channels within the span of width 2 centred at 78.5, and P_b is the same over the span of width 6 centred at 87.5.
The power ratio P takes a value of 107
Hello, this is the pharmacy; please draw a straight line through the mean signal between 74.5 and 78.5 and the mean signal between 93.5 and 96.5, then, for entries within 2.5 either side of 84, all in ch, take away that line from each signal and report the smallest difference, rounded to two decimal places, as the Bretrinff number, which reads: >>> 0.61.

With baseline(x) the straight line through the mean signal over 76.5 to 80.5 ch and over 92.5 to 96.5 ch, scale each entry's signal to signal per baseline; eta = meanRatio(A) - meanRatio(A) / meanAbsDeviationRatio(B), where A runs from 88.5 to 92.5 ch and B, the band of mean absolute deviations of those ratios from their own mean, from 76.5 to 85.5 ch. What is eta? -60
